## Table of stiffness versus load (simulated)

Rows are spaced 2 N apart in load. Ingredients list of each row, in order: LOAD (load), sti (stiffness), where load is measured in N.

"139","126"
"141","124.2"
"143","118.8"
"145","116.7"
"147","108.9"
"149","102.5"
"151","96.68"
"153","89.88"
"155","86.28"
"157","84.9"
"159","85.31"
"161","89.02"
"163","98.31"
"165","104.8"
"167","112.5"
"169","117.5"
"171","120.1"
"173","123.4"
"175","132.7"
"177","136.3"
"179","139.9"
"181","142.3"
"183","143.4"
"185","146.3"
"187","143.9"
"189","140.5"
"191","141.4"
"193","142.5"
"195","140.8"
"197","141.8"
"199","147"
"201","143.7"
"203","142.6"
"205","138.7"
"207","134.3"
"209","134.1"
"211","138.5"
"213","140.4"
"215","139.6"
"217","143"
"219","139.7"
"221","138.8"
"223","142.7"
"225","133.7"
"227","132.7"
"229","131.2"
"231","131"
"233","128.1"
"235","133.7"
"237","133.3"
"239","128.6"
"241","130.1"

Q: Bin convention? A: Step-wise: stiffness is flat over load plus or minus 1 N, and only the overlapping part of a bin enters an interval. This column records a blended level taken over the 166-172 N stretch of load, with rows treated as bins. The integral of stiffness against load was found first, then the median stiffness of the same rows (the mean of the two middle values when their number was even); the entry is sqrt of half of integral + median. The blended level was 20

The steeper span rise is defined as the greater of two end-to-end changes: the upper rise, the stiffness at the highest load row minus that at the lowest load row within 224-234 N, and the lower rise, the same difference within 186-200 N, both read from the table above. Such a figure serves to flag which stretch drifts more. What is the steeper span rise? 3.1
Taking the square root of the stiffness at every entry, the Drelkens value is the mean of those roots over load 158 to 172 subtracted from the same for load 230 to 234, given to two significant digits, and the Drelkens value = 1.2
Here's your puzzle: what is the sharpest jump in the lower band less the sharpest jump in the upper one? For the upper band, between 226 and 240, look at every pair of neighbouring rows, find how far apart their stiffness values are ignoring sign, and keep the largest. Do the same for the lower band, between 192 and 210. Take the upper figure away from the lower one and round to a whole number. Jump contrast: 0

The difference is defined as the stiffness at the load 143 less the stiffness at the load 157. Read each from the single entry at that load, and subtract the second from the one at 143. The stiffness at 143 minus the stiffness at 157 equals 34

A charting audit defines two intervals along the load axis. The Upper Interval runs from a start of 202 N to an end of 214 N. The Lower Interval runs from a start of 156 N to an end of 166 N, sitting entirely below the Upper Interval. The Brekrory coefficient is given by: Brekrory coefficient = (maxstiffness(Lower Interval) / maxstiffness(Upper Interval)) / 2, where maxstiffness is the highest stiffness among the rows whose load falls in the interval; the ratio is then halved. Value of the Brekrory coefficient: 0.37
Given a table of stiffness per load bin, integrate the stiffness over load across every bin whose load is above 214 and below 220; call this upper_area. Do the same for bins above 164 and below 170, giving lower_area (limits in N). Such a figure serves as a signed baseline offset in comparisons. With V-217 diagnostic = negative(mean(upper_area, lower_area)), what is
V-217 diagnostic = -757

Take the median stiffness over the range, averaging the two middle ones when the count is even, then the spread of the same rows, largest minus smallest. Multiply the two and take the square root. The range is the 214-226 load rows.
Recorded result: 36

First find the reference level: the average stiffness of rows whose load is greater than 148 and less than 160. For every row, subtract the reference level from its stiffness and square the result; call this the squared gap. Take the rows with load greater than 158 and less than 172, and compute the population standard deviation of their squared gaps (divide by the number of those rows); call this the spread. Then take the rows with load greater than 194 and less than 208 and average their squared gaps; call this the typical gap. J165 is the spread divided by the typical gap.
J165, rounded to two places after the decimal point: 0.13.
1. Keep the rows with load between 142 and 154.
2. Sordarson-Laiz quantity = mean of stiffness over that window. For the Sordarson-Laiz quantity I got 106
